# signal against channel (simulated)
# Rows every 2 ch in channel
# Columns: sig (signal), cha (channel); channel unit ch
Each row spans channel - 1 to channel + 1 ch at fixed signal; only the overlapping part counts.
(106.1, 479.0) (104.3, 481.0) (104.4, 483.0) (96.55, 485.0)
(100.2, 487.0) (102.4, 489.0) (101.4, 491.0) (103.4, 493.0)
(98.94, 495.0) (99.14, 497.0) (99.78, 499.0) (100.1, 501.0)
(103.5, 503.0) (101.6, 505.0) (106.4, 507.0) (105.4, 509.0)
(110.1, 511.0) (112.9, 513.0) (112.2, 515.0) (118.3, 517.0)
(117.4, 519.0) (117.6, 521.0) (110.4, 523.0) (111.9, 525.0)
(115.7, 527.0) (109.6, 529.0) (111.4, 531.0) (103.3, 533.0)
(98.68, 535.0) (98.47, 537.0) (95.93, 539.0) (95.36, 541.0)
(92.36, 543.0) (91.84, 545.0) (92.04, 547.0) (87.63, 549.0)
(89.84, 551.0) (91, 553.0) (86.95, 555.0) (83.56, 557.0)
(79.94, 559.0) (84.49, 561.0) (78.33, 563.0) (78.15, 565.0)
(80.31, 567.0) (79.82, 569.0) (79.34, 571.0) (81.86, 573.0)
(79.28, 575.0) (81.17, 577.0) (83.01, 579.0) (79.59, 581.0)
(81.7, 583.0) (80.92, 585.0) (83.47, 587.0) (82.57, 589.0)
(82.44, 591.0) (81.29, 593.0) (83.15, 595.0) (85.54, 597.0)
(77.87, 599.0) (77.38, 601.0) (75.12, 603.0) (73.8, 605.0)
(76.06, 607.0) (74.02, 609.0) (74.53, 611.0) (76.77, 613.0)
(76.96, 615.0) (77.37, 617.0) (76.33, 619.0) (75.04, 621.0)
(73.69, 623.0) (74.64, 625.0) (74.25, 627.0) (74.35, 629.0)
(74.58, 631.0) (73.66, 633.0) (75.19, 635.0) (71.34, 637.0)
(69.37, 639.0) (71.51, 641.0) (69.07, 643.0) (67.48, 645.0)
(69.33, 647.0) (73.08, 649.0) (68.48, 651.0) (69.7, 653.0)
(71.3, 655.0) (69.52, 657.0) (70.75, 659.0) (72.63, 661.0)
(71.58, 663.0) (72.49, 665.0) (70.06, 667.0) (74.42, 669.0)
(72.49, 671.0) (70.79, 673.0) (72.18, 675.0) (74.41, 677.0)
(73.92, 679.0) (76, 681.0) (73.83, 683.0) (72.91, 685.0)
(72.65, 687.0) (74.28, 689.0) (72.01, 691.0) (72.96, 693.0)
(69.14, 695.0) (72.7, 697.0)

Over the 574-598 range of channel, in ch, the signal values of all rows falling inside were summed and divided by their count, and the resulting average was 82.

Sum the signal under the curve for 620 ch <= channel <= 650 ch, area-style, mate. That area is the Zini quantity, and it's 2173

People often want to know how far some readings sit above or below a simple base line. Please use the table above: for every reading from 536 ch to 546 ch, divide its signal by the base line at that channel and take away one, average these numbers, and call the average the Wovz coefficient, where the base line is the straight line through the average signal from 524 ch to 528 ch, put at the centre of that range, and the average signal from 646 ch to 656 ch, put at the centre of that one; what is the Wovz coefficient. -0.127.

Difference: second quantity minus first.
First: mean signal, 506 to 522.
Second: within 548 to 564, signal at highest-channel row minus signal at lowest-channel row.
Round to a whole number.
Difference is -122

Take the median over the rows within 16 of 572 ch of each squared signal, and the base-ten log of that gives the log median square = 3.81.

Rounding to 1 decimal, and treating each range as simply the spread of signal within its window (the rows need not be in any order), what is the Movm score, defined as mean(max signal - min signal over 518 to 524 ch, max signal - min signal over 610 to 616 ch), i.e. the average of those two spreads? 4.8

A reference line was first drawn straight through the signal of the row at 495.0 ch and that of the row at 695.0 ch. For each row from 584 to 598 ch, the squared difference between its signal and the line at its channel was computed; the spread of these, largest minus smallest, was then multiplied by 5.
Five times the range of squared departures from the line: 102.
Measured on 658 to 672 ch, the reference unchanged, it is 70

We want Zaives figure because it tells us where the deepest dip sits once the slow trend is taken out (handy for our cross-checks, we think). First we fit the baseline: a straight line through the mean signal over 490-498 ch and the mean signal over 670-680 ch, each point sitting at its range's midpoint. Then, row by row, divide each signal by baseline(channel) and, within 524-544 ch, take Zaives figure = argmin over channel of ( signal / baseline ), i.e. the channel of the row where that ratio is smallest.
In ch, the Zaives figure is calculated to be 543.0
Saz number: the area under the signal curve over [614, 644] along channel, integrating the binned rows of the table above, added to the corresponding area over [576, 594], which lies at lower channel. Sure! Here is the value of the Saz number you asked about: 3687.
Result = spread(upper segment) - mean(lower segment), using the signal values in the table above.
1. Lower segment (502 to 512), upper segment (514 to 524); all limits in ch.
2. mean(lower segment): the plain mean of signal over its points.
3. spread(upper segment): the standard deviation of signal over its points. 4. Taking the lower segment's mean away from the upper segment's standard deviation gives -102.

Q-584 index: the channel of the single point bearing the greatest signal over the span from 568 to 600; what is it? 597.0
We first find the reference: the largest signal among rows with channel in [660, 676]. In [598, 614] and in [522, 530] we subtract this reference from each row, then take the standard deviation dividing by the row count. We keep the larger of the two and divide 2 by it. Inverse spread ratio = 0.85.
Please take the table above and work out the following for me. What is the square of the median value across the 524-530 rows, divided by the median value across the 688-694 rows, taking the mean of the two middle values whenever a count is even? 172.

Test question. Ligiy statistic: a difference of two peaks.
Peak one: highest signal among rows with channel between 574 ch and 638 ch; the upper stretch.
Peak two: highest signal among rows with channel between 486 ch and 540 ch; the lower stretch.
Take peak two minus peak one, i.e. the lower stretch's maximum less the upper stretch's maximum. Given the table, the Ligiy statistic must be 33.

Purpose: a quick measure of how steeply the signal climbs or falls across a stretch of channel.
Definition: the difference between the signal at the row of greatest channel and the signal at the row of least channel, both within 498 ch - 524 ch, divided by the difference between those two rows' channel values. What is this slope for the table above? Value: 0.4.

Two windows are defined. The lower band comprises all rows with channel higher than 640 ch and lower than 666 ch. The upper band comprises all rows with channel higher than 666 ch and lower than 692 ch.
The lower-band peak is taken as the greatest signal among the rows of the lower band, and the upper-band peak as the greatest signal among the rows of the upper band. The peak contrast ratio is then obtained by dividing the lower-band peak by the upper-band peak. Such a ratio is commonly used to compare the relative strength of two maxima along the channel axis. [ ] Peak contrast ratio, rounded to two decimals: 0.96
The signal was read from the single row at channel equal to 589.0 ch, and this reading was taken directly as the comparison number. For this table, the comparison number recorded 82.57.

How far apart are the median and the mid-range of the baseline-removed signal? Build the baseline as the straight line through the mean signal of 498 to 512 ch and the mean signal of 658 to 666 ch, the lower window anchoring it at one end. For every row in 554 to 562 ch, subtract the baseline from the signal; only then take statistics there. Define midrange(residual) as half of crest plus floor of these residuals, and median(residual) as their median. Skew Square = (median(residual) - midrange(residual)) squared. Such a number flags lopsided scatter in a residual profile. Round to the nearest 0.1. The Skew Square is 1.0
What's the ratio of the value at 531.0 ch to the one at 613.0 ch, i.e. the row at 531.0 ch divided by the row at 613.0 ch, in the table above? 1.45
